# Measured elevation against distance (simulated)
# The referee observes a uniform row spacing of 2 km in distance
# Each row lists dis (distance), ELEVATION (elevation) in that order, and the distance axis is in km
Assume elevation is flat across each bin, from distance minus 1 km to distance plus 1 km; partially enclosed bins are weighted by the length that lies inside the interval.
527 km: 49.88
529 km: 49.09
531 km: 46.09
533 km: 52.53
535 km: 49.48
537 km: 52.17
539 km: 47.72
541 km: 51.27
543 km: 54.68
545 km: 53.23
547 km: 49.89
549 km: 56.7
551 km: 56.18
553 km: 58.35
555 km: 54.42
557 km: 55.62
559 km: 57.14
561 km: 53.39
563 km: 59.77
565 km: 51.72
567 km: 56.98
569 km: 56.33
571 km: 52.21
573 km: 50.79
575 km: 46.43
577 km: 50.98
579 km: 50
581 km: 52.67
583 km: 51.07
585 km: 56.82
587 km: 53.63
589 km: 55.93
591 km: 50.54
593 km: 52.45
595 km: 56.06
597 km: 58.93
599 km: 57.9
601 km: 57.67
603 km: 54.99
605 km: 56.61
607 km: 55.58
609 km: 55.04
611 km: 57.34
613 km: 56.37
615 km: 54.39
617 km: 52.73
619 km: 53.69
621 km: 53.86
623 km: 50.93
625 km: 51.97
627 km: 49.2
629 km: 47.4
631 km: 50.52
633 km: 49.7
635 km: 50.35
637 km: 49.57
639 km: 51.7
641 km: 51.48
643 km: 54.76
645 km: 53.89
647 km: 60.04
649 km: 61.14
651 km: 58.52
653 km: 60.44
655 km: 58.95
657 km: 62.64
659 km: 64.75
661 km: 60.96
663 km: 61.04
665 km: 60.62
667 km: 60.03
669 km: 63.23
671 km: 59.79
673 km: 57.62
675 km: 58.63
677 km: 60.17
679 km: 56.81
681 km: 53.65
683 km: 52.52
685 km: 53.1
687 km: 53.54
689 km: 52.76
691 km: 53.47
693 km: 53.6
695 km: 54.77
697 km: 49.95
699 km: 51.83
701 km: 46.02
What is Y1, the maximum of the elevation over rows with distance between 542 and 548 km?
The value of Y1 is 54.68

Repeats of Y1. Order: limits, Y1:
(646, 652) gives 61.14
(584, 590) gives 56.82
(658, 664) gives 64.75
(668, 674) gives 63.23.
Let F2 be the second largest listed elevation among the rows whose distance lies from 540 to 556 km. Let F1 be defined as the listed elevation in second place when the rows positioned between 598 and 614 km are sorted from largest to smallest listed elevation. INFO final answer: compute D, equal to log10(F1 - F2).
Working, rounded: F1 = 57.67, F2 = 56.7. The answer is 0.0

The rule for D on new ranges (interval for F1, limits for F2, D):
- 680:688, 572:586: -0.1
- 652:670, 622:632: 1.1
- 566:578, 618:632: 0.4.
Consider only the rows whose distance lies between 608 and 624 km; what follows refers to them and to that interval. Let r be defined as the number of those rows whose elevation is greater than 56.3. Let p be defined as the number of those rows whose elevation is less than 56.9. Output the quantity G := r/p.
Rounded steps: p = 7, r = 2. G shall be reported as 0.29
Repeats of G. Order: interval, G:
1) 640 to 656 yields 1.67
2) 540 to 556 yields 0.29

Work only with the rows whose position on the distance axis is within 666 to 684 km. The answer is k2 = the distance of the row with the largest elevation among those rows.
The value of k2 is 669 km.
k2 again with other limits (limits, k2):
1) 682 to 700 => 695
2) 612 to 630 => 613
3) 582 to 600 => 597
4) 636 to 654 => 649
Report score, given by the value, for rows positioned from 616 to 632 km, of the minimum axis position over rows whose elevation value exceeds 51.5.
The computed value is 617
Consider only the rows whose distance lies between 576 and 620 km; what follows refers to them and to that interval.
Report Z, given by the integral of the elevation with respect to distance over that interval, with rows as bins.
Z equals 2403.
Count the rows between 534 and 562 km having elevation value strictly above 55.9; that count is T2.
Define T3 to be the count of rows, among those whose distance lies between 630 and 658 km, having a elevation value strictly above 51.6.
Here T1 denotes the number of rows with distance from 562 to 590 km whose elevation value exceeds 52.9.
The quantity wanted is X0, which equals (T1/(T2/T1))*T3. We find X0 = 81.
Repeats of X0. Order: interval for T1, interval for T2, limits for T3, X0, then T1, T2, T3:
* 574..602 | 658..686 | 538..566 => 49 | 7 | 11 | 11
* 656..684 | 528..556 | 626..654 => 394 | 13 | 3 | 7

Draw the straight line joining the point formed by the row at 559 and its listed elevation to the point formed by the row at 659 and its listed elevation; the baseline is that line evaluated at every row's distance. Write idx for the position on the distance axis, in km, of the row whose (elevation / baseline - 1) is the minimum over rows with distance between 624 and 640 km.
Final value 629 km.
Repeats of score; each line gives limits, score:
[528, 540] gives 533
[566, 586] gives 567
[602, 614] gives 603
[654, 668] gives 655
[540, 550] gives 543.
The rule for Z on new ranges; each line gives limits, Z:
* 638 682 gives 2582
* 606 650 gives 2343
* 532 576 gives 2354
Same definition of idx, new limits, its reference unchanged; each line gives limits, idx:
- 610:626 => 623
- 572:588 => 575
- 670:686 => 683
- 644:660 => 645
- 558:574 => 573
